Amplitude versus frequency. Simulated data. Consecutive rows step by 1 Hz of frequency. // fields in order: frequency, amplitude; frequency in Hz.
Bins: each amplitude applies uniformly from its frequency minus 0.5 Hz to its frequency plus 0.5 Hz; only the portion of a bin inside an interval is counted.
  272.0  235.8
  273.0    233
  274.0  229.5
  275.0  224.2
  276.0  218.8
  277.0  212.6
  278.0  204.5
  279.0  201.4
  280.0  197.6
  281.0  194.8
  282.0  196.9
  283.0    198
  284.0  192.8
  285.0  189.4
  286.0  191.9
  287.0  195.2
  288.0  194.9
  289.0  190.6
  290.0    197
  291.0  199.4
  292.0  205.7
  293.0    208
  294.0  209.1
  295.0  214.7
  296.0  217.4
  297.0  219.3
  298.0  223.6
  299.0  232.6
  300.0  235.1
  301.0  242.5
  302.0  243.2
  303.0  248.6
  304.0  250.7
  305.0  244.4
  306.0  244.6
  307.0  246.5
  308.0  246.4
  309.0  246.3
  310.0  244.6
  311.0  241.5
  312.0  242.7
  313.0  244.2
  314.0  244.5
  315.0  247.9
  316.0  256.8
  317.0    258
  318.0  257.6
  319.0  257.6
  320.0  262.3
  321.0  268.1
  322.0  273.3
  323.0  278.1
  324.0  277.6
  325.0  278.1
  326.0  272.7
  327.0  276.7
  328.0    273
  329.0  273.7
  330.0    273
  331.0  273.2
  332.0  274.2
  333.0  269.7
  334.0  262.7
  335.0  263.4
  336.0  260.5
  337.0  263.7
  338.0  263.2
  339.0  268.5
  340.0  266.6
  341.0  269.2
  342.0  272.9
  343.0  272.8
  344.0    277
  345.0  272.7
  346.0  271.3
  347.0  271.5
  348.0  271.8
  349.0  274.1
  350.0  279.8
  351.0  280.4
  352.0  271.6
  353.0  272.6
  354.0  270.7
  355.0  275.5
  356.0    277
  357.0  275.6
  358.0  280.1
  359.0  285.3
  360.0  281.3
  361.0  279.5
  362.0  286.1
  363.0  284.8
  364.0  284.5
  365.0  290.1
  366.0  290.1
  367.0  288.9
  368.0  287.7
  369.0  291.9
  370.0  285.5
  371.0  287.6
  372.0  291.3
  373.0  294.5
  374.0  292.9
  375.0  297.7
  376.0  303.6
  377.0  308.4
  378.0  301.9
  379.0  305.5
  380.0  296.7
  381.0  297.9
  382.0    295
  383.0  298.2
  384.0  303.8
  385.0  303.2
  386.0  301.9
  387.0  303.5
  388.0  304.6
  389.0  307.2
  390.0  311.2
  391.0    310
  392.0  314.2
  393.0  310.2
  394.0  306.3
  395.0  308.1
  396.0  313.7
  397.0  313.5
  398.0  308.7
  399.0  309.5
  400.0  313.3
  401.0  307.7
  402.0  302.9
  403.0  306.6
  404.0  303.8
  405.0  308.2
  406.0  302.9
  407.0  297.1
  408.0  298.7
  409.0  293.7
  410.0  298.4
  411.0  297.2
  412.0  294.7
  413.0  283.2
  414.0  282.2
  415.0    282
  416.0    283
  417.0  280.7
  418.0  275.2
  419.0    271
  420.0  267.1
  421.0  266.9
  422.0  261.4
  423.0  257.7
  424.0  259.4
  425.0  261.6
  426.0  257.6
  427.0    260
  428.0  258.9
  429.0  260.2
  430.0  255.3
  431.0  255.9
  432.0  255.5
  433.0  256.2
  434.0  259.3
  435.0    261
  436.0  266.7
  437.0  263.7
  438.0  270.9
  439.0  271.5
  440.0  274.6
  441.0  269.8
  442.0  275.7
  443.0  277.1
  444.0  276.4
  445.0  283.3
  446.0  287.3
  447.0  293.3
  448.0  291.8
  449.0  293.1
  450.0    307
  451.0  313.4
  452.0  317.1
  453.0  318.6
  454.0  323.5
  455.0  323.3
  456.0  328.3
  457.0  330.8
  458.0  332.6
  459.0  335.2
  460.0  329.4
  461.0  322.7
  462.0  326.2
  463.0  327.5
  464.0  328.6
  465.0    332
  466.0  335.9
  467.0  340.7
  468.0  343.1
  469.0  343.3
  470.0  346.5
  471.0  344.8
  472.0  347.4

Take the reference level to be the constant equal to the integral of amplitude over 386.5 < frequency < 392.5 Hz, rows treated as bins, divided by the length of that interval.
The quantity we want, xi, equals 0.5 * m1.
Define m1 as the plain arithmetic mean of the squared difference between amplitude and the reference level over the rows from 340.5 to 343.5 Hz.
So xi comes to 679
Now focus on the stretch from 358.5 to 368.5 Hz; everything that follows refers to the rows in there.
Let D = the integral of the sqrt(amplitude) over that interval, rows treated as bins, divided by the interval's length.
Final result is 16.9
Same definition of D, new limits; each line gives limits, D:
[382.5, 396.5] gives 17.5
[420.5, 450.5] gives 16.4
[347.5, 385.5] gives 17.0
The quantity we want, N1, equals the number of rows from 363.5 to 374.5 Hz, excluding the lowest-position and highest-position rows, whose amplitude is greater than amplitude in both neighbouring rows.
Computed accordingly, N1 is 2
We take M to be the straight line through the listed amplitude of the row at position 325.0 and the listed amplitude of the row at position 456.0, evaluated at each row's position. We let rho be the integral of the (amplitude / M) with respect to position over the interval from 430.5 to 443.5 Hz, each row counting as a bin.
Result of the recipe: 10.8 Hz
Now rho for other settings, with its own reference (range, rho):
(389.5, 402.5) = 13.2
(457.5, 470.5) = 13.1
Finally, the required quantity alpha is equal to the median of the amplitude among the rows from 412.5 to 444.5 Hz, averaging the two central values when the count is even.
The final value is 267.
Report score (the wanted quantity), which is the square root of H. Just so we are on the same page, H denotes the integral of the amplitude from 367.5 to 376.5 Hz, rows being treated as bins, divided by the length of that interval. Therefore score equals 17.1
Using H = 293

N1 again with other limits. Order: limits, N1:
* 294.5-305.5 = 1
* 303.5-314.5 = 1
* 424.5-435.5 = 3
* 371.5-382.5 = 4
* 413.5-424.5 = 1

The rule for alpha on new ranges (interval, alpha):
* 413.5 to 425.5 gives 269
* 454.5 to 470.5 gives 331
